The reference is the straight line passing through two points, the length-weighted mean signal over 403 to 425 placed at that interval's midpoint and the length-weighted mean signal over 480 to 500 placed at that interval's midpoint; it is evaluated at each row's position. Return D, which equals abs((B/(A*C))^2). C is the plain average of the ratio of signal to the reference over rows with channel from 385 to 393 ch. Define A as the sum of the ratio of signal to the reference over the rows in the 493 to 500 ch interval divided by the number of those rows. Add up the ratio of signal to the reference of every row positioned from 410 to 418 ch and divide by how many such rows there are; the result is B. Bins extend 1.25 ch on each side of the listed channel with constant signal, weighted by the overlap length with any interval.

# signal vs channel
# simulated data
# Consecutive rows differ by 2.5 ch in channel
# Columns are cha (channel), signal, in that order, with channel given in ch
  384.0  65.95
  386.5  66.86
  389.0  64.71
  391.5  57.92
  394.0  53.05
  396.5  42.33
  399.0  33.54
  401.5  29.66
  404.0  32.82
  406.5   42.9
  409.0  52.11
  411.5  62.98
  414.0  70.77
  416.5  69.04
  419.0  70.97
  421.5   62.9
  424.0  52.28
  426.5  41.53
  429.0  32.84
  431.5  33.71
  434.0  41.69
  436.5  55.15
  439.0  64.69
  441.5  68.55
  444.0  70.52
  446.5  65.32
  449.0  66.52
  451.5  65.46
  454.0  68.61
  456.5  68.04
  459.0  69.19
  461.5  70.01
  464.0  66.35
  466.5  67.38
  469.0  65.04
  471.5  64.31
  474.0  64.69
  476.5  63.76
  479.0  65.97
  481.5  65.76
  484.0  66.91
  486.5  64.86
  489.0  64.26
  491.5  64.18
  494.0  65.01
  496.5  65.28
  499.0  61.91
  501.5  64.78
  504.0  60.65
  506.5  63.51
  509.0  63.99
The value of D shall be 1.1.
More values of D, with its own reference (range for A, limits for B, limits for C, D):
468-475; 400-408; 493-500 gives 0.4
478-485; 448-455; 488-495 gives 1.1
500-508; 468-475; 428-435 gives 3.1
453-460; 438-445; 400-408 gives 2.7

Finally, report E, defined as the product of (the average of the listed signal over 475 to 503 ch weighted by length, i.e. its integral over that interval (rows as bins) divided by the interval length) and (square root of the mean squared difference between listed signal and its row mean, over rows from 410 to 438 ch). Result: 900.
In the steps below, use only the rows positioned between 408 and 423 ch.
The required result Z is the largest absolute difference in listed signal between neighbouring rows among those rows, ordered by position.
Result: 11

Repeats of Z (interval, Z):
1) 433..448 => 13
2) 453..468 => 4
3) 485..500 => 3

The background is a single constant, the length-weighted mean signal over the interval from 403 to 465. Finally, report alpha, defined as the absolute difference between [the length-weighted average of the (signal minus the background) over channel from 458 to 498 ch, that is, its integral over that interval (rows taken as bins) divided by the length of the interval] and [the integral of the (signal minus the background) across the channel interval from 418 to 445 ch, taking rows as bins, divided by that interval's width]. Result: 12.0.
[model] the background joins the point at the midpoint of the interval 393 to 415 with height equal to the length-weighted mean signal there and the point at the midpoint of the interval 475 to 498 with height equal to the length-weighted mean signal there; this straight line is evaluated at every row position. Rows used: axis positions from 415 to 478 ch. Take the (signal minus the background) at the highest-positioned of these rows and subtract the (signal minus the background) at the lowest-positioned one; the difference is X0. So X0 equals -18.9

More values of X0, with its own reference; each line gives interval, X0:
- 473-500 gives -8.5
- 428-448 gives 28.5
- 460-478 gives -9.7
